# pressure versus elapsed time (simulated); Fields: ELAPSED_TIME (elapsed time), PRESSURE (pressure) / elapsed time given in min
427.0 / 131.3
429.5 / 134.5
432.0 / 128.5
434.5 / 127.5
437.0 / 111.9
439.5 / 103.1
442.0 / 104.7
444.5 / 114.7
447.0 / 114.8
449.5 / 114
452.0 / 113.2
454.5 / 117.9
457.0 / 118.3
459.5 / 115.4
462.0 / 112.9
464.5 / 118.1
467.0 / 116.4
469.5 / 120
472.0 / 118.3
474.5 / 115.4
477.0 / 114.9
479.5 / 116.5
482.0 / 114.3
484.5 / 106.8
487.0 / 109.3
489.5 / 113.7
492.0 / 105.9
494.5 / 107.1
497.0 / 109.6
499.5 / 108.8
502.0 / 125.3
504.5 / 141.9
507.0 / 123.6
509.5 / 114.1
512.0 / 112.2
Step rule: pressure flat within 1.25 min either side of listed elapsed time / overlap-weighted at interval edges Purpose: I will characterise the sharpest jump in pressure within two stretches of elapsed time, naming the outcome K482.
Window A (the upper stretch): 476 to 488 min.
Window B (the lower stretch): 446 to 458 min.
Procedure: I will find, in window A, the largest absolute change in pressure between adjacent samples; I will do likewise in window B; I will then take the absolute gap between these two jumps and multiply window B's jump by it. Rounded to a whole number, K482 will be 13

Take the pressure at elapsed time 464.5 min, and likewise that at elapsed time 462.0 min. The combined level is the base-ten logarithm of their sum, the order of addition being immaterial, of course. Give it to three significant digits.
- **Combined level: 2.36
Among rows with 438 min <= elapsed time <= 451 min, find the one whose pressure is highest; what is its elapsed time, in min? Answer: 447.0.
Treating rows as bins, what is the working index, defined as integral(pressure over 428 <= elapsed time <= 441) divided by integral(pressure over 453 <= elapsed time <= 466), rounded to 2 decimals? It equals 1.04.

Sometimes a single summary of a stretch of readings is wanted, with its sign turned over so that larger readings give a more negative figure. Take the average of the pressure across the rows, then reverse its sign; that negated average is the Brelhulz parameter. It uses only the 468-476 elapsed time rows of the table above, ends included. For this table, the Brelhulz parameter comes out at -118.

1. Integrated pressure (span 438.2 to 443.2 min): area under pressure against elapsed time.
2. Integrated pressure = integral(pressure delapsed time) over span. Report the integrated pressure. 520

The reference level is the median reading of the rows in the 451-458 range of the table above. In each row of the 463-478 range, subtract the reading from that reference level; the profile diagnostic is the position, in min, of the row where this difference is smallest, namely 469.5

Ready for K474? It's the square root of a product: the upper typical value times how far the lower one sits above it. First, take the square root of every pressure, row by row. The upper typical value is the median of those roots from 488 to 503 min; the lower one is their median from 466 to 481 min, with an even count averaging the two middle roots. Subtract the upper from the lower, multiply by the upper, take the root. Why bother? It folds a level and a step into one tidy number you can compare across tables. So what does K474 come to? 1.9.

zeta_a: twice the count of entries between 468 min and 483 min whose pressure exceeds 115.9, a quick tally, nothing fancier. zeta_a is 6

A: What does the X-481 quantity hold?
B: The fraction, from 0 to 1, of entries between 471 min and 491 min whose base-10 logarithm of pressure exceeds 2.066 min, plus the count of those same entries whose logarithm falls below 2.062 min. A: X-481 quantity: 5.25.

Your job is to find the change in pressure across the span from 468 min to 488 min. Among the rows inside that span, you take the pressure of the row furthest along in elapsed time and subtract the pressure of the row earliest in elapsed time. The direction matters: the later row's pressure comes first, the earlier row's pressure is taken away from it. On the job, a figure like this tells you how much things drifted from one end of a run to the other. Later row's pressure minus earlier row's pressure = -10.7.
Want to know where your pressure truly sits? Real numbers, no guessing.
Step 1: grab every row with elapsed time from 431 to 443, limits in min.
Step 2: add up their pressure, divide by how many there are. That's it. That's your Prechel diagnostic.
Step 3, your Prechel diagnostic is 115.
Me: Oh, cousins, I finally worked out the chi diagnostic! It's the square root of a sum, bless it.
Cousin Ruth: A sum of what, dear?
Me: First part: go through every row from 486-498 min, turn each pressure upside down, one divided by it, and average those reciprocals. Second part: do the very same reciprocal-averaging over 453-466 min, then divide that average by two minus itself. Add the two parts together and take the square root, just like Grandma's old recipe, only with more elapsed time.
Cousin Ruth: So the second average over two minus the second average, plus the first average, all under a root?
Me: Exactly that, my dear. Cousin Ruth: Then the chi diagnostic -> 0.116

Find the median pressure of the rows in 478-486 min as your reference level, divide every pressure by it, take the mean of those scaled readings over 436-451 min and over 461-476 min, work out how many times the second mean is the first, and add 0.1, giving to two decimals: 1.16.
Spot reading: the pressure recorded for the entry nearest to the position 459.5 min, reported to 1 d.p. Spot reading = 115.4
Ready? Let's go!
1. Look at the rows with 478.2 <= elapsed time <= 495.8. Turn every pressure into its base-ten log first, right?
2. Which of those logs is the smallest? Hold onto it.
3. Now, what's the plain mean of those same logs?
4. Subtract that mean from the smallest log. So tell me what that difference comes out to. -0.018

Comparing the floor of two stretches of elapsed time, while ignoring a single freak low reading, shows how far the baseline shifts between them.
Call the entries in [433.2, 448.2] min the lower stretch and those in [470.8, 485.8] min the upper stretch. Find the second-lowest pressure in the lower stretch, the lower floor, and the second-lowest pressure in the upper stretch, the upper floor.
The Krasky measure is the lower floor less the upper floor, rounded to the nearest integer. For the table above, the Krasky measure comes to -10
